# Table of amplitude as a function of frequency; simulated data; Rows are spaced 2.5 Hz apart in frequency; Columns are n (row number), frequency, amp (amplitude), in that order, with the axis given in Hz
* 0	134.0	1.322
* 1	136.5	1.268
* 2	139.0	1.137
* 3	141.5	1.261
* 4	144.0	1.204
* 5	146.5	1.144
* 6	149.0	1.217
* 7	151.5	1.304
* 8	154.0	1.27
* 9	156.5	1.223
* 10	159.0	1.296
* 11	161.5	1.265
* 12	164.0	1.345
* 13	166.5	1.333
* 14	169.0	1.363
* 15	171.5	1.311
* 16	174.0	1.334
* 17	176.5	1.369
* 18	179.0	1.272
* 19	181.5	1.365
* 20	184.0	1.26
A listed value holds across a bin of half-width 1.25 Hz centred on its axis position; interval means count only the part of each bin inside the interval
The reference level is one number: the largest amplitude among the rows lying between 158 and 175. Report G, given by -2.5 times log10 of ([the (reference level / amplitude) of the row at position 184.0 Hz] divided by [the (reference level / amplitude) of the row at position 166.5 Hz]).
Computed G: -0.06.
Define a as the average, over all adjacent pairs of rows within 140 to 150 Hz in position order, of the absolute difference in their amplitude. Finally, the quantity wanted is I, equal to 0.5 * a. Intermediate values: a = 0.063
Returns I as 0.0317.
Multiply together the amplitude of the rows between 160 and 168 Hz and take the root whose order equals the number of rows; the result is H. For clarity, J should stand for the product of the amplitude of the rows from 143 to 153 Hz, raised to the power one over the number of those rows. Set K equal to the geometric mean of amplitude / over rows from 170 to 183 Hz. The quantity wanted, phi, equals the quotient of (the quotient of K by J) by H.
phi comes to 0.83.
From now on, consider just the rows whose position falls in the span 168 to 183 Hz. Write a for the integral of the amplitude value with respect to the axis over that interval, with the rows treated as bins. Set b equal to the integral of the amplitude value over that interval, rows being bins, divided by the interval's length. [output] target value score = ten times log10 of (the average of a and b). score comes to 10.28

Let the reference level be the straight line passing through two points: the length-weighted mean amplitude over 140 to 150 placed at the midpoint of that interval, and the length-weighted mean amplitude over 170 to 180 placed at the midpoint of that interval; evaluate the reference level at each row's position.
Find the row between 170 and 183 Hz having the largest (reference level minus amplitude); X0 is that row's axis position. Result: 179.0 Hz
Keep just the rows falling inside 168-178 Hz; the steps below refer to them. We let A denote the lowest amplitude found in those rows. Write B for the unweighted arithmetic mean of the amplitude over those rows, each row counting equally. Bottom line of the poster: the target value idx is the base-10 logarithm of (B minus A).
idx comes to -1.48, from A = 1.311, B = 1.34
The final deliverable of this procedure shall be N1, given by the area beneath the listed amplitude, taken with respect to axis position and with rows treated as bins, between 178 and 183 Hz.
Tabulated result 6.59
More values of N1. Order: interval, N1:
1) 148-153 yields 6.32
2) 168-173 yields 6.68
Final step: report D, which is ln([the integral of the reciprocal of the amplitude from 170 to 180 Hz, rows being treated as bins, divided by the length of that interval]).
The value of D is -0.28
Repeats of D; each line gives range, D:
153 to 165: -0.24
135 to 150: -0.19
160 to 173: -0.28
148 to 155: -0.23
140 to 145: -0.21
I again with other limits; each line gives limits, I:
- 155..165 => 0.0307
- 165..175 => 0.0175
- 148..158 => 0.0280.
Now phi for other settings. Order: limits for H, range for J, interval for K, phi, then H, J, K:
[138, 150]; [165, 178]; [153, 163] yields 0.79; 1.19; 1.34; 1.26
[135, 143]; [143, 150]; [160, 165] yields 0.90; 1.22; 1.19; 1.30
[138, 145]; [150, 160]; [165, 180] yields 0.87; 1.20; 1.27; 1.33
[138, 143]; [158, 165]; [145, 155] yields 0.79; 1.20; 1.30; 1.23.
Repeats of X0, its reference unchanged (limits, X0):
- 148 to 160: 156.5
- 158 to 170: 161.5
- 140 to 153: 146.5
